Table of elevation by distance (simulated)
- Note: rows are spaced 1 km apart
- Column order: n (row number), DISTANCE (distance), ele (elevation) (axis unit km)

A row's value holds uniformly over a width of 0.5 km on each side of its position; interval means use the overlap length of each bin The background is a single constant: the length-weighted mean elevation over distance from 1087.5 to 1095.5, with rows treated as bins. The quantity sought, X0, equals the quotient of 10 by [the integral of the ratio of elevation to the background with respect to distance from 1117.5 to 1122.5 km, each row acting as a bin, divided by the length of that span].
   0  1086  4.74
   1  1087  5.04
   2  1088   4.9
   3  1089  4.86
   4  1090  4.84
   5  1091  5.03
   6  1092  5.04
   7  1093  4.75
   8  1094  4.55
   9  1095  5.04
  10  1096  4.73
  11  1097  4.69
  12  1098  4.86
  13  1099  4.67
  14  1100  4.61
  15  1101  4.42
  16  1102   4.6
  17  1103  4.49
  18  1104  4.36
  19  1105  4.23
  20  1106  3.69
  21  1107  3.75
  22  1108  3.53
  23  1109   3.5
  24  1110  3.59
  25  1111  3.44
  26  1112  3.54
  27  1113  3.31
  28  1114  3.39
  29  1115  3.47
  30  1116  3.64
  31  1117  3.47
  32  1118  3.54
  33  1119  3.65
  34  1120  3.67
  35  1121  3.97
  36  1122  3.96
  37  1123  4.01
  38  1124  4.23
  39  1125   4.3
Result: 13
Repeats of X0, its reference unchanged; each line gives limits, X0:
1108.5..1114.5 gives 14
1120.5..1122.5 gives 12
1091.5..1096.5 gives 10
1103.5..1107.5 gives 12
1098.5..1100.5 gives 11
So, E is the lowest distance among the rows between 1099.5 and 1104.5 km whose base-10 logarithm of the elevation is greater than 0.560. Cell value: 1100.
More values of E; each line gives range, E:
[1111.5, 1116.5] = 1116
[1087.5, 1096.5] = 1088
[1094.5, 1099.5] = 1095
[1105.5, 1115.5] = 1106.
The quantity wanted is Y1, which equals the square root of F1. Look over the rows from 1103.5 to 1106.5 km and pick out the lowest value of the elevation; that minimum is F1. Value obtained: 1.92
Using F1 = 3.69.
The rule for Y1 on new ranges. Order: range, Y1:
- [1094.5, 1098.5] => 2.17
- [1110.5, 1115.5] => 1.82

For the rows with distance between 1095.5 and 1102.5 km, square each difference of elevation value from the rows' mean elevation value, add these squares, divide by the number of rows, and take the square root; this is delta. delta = 0.12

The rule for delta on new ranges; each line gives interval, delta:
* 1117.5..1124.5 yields 0.23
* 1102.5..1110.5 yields 0.38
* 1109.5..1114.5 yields 0.10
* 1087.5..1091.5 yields 0.07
